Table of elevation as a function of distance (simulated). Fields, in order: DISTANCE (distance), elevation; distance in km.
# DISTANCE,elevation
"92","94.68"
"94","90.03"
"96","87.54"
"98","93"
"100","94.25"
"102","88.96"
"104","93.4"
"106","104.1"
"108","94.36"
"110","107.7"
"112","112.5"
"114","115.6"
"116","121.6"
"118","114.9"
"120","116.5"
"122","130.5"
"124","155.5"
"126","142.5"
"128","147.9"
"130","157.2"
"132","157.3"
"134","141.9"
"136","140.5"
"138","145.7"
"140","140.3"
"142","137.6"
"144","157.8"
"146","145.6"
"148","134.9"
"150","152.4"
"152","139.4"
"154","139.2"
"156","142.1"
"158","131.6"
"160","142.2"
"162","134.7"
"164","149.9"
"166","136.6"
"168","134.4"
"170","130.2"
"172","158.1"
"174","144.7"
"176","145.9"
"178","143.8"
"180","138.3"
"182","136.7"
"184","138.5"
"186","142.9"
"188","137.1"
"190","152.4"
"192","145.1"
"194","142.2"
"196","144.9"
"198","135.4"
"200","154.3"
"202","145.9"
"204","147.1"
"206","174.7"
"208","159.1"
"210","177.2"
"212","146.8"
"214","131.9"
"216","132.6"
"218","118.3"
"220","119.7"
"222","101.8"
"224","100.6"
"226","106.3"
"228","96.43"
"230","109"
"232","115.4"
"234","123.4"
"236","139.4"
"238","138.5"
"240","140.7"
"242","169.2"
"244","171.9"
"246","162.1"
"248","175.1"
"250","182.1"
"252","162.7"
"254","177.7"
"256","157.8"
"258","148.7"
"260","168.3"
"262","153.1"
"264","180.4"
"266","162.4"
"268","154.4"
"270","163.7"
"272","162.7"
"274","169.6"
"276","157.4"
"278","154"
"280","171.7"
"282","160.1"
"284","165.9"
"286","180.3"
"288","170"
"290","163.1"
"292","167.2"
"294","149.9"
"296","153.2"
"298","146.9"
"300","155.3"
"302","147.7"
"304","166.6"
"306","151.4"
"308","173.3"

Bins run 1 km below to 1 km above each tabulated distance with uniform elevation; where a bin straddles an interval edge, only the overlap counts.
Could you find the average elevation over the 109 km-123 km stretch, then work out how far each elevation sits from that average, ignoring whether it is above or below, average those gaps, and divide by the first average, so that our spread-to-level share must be 0.044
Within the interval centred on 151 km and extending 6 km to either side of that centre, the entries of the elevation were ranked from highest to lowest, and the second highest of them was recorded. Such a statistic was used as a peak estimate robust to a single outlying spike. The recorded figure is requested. 145.6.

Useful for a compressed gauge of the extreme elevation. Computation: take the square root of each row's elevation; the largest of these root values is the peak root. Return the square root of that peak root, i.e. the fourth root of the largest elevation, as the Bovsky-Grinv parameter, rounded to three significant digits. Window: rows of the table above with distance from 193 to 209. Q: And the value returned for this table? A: 3.64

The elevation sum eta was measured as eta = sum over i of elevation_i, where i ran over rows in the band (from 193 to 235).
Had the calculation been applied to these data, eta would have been 2783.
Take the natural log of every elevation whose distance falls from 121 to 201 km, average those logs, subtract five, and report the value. -0.04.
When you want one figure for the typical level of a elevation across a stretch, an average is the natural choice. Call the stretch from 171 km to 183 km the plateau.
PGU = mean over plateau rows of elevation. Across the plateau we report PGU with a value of 145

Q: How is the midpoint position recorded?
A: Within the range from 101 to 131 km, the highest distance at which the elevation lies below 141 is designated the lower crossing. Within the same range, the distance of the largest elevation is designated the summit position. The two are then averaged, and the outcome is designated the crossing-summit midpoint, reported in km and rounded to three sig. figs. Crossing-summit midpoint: 126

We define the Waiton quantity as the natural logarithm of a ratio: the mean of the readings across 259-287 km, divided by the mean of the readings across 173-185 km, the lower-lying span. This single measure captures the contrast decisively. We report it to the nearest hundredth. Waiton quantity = 0.15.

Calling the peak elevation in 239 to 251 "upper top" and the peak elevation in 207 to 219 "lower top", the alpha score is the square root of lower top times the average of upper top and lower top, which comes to 178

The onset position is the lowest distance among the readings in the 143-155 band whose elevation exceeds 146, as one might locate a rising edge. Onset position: 144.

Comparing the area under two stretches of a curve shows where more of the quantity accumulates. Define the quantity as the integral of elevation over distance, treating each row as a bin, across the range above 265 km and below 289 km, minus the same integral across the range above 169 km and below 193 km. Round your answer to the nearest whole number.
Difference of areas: 517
